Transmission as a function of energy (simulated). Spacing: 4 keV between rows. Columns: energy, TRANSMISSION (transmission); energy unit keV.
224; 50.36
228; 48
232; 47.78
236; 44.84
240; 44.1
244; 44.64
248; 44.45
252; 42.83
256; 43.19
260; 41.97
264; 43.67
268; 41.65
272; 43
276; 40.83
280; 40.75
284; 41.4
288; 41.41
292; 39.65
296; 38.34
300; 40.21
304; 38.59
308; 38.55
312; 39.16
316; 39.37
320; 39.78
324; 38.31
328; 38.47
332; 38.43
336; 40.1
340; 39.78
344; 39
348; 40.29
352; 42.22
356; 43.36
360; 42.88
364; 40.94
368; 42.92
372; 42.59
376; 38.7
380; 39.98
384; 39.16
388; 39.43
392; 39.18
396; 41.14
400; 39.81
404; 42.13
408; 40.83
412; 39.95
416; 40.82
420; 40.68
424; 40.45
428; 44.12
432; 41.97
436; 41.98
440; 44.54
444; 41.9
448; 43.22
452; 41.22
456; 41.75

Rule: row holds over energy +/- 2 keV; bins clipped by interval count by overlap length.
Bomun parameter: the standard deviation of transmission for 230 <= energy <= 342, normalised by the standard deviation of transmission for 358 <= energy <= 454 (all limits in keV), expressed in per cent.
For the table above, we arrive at 157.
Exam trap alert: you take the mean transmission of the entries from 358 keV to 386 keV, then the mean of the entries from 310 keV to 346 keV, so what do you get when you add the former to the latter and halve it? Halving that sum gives 40.09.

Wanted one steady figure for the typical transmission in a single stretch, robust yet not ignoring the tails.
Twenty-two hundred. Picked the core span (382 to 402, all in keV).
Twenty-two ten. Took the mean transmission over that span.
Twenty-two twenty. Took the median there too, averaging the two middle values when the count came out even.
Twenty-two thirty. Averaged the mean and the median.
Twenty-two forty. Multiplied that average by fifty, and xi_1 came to 1979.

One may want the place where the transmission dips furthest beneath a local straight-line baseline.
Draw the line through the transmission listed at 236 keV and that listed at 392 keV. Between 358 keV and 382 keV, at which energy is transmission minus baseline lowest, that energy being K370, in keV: 376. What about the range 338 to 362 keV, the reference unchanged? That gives 344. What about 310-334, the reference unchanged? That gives 324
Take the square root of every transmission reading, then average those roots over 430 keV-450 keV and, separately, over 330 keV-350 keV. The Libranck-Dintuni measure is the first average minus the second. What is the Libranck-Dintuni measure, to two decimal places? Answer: 0.25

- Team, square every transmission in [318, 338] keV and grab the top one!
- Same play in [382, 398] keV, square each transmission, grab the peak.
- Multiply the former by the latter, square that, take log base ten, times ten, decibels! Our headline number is 129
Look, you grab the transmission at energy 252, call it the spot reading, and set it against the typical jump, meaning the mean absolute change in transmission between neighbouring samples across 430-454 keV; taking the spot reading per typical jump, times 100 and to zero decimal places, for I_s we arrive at 2511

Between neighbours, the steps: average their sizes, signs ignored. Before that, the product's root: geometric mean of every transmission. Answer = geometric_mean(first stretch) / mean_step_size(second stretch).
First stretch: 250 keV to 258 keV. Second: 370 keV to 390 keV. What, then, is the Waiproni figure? 27.5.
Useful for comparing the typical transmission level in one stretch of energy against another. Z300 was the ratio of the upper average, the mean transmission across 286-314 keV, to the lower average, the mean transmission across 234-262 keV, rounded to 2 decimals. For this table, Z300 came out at 0.90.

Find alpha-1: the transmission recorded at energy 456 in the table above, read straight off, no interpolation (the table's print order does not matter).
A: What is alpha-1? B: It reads 41.75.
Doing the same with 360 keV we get 42.88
